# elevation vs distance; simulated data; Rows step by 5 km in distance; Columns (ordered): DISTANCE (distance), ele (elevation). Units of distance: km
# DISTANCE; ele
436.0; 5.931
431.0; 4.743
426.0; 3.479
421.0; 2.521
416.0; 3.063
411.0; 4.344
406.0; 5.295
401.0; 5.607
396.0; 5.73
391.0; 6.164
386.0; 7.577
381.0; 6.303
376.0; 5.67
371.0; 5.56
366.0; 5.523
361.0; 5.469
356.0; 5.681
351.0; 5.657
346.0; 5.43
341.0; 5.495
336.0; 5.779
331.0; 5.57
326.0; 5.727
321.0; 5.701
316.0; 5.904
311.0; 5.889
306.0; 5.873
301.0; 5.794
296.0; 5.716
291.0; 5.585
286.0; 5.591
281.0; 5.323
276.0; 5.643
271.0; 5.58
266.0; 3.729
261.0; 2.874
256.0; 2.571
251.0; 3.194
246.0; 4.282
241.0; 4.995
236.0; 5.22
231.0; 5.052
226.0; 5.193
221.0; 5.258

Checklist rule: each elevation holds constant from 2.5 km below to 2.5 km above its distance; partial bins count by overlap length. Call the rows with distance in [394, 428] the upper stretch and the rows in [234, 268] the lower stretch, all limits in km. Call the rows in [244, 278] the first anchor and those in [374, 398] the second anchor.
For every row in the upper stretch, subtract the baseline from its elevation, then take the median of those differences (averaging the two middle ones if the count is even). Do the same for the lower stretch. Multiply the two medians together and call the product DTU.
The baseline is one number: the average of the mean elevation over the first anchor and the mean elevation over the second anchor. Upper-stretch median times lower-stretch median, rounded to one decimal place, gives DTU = 1.1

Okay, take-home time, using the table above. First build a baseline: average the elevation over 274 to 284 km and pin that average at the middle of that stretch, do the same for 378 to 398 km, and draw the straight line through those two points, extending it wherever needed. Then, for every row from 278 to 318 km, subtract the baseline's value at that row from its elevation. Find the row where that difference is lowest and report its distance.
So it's 281.0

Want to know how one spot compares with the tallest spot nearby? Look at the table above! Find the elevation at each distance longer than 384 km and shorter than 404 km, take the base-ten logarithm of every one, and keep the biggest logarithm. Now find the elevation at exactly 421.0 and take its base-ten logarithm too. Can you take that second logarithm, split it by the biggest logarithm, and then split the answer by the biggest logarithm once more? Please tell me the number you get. 0.52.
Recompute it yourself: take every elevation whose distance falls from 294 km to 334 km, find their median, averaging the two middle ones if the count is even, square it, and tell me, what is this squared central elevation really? 33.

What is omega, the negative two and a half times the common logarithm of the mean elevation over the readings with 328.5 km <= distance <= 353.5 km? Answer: -1.87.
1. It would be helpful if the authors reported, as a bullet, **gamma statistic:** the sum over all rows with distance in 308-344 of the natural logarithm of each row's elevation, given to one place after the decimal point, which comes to 12.2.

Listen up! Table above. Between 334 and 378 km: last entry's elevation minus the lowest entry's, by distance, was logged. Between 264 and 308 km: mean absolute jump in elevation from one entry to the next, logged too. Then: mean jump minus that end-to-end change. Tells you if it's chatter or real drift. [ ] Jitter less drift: 0.46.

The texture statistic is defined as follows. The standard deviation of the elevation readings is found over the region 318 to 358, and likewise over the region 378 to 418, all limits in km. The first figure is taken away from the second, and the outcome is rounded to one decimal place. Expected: 1.2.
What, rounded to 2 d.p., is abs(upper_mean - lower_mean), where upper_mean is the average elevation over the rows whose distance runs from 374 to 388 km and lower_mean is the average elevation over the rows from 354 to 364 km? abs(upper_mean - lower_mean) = 0.94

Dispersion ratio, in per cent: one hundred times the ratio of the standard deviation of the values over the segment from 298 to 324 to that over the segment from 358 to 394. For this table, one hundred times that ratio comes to 11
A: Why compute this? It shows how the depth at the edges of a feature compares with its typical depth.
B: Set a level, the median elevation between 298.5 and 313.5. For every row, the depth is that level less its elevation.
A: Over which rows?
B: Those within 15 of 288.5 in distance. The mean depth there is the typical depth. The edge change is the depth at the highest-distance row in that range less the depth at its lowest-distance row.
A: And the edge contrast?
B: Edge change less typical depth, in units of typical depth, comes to -1.6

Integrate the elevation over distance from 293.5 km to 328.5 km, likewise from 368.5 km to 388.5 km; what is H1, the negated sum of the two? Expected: -329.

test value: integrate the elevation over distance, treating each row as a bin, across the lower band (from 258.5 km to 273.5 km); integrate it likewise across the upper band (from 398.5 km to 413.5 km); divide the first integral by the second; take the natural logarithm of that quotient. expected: -0.22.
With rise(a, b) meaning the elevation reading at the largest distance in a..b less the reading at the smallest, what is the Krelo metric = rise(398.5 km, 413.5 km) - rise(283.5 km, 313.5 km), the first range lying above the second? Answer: -1.6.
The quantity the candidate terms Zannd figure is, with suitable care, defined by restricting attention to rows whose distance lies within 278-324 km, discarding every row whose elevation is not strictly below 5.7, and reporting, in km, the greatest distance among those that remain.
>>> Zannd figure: 291.0 km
